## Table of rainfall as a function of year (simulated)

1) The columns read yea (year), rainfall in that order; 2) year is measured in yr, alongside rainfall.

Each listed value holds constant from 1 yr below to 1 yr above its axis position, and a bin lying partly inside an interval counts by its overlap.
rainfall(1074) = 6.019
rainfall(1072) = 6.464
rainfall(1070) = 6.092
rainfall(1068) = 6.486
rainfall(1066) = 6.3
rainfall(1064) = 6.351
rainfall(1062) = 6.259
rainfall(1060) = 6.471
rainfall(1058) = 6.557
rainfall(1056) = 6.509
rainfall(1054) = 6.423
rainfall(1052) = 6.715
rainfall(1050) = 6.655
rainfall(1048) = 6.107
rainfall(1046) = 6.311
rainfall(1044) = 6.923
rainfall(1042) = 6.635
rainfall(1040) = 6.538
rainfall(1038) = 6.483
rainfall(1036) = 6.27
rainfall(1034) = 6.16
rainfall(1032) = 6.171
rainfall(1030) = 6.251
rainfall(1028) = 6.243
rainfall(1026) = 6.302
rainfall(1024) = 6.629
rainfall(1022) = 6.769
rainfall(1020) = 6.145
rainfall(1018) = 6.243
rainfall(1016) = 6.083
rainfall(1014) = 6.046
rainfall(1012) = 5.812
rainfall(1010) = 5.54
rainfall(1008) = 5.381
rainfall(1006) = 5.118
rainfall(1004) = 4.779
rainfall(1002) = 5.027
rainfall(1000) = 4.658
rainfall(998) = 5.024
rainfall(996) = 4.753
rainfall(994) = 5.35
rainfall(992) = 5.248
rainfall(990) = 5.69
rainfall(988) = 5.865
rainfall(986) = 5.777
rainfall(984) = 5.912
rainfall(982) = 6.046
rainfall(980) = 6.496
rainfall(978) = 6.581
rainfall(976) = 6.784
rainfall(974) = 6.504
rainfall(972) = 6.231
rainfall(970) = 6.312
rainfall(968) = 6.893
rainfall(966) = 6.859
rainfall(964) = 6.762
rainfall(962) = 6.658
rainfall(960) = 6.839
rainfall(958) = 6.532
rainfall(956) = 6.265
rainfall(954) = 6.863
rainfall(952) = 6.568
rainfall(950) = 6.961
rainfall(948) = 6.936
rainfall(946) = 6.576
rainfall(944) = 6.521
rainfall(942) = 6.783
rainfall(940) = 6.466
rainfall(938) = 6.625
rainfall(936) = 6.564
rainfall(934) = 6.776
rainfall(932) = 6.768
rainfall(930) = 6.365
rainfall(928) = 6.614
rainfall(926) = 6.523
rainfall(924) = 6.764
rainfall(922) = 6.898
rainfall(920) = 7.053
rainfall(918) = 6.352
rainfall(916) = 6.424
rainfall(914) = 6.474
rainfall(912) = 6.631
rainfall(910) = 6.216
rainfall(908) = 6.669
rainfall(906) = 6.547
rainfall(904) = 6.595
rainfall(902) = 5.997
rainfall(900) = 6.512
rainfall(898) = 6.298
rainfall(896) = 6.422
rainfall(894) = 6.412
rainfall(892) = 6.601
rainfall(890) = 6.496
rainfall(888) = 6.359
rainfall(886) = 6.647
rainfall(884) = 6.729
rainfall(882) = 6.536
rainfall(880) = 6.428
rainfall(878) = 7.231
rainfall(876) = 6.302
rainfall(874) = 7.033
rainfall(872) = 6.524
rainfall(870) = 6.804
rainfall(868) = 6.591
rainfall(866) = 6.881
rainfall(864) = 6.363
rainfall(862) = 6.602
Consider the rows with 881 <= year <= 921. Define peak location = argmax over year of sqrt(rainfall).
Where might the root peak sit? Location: 920 yr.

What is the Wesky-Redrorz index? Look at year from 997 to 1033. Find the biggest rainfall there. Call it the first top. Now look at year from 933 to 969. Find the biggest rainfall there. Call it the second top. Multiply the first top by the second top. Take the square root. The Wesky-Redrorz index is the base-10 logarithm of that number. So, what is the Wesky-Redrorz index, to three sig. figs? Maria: 0.837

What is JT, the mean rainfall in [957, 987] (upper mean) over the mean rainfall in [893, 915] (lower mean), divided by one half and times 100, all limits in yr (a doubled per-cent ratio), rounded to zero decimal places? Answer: 201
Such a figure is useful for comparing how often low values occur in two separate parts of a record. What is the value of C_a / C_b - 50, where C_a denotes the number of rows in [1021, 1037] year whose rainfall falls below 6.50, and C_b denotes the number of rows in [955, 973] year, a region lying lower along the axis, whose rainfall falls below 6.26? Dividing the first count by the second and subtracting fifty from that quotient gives -44.0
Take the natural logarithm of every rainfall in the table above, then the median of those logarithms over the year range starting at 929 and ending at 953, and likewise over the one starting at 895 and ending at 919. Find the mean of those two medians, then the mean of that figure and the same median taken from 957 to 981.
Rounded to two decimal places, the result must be 1.88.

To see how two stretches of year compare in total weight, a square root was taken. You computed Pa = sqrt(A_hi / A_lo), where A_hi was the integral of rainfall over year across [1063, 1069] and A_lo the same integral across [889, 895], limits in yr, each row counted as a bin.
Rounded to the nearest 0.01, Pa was 0.99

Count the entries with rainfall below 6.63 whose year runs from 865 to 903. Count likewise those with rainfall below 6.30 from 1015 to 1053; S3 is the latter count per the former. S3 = 0.7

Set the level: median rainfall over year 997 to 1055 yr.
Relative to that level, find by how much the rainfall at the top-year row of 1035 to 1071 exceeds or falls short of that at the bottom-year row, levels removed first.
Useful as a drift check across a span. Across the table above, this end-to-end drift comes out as -0.18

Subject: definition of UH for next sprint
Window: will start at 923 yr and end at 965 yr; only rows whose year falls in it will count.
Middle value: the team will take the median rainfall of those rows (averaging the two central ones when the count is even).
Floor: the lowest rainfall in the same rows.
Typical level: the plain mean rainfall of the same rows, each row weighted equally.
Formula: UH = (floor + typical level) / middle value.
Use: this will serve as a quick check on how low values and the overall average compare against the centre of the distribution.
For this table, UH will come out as 1.95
